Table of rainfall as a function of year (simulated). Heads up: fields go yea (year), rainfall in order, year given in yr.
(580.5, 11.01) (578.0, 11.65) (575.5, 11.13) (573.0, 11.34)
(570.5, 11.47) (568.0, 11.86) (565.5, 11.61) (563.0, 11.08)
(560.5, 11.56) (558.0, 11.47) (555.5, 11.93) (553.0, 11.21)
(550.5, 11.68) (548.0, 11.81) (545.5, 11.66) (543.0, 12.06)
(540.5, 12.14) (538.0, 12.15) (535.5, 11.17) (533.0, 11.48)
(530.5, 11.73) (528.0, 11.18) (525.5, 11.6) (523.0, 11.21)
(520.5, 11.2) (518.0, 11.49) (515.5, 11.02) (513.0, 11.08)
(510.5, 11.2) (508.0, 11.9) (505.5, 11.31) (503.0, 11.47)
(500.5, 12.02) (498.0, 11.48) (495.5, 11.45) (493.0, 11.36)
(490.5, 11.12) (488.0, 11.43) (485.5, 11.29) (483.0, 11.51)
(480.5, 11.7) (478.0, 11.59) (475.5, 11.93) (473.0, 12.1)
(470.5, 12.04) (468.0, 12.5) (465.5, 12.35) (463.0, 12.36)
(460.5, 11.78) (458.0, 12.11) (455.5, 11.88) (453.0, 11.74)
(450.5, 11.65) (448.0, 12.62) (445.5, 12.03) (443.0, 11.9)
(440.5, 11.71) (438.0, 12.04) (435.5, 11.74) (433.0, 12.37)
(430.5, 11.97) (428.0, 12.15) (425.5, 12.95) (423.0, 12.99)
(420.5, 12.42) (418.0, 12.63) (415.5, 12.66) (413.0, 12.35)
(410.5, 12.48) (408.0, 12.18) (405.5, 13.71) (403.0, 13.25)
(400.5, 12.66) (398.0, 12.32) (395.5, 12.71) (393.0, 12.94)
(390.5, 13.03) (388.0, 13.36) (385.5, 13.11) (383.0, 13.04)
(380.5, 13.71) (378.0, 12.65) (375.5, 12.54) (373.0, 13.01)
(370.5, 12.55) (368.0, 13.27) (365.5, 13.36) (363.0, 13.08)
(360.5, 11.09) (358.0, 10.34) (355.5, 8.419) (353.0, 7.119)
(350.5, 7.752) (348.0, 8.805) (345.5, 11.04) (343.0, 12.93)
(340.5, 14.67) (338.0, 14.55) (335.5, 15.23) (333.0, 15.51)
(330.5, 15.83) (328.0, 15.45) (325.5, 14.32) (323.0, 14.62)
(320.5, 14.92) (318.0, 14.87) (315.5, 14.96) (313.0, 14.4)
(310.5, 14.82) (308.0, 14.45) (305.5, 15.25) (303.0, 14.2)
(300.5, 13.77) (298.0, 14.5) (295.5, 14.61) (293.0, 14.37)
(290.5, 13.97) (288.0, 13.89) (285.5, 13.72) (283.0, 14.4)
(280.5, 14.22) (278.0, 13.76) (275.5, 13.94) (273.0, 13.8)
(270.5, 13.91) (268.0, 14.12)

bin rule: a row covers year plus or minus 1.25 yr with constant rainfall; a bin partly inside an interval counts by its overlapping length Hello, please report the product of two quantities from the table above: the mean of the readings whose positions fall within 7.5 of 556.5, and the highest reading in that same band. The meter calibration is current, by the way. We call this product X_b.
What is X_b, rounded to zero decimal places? 137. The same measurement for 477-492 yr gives 134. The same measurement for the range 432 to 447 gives 148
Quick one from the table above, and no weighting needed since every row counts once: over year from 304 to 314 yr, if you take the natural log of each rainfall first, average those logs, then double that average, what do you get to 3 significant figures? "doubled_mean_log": 5.38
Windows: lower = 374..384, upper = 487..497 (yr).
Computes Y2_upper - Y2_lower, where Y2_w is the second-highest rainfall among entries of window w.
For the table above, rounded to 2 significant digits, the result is -1.6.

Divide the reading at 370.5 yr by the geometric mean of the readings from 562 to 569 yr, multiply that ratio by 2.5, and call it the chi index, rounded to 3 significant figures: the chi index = 2.73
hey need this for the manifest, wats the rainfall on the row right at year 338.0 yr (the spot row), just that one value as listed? 14.55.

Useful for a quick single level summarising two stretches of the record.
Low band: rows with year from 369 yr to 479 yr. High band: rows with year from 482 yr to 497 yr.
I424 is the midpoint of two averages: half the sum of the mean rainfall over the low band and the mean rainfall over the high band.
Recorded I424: 11.9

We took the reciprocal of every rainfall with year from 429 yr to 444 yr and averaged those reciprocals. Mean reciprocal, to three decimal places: 0.084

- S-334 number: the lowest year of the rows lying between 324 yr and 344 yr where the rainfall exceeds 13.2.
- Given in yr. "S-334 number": 325.5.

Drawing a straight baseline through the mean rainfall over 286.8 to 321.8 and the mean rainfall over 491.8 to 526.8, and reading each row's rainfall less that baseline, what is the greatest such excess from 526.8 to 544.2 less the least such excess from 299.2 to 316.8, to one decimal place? 2.0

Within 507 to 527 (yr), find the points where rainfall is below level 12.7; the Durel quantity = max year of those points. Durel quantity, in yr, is 525.5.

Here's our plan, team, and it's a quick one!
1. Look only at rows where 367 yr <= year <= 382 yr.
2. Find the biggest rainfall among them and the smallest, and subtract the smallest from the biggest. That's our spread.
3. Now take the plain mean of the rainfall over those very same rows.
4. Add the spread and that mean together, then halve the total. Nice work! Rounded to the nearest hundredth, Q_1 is 7.06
